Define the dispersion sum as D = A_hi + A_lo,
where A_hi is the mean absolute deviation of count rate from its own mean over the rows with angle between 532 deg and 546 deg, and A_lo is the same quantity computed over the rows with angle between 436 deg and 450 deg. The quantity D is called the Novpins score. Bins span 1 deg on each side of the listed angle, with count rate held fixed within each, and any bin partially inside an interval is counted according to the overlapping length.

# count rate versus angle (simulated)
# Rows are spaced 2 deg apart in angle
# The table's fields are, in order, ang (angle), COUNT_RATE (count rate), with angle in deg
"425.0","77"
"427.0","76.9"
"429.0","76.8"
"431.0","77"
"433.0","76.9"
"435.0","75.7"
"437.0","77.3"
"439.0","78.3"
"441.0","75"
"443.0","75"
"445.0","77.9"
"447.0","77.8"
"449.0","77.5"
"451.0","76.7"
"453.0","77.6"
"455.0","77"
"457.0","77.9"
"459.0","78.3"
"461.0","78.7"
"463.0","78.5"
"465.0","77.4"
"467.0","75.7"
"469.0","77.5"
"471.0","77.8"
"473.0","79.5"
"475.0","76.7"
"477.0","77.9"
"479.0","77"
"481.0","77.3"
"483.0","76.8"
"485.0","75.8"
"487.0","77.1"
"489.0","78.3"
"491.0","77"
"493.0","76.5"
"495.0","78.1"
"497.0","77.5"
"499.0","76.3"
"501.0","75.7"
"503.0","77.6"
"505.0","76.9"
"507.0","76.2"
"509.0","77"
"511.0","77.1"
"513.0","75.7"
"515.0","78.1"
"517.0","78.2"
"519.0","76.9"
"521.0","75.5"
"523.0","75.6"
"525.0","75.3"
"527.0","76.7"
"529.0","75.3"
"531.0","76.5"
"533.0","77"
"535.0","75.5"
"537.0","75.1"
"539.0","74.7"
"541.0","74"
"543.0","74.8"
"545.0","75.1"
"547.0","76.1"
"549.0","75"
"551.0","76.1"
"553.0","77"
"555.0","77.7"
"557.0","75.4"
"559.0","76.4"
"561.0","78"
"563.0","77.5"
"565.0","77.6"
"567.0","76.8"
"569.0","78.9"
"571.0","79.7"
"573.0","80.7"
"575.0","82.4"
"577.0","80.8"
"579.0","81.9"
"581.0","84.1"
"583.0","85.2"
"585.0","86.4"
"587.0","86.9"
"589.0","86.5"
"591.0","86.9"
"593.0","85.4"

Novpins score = 1.7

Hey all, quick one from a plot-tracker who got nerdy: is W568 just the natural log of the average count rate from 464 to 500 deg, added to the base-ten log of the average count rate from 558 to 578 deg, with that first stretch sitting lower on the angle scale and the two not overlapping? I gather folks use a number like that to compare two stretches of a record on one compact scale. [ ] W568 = 6.24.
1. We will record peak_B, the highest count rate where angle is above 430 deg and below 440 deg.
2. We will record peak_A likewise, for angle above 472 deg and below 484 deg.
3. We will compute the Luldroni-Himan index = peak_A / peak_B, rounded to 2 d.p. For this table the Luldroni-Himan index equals 1.02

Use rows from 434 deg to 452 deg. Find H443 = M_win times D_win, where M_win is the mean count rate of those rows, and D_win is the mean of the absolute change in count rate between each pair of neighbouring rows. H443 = 96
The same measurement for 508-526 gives 68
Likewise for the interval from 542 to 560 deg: 80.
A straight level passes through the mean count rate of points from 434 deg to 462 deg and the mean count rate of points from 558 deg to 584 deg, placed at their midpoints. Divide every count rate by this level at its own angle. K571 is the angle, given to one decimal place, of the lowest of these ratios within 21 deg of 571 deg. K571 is 557.0 deg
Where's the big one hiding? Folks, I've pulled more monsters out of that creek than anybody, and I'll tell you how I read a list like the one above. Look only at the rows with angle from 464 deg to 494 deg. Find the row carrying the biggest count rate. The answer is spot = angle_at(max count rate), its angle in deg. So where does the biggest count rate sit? 473.0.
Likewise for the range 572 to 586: 585.0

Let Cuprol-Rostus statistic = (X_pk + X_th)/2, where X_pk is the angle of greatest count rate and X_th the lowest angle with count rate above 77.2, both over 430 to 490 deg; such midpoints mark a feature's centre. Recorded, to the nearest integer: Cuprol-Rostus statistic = 455 deg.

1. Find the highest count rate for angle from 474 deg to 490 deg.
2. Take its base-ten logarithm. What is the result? 1.89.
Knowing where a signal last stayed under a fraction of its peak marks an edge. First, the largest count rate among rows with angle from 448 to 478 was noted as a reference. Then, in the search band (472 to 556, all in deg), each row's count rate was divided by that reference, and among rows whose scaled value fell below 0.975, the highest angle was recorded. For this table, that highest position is 553.0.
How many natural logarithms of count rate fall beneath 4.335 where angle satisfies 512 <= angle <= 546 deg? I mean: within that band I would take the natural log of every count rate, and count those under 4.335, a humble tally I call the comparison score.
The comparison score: 11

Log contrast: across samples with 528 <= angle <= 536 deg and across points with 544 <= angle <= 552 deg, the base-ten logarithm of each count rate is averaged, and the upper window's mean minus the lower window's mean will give -0.003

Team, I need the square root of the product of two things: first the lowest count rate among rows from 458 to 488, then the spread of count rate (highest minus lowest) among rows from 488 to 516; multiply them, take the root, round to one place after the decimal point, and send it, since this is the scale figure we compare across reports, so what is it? 14.0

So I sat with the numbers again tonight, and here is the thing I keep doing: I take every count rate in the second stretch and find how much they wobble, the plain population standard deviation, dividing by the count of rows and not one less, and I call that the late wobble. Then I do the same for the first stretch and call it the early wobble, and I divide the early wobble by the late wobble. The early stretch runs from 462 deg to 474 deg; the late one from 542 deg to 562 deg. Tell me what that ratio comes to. 1.08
